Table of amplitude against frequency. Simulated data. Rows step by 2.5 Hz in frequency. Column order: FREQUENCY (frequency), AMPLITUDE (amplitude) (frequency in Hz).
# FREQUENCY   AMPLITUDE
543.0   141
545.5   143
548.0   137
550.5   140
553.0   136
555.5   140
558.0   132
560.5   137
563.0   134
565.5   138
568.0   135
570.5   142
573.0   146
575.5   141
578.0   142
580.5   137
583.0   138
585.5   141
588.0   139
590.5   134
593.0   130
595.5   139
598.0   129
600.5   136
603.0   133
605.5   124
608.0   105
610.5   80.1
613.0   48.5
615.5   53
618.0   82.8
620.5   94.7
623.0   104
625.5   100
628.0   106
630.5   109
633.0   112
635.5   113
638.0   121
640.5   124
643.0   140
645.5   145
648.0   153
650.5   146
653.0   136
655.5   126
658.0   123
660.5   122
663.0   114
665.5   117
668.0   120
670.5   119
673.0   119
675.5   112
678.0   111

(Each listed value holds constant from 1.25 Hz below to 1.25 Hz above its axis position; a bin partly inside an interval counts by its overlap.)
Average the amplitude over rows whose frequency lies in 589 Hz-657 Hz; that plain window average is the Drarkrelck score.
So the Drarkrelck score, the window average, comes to 116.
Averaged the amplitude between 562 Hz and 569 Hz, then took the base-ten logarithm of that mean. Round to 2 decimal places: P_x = 2.13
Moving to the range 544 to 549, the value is 2.15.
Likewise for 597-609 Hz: 2.10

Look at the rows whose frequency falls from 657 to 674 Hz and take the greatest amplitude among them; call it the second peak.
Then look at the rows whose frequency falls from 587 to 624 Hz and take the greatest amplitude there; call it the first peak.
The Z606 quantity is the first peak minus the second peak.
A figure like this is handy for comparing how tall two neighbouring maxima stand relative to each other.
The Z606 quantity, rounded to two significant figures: 16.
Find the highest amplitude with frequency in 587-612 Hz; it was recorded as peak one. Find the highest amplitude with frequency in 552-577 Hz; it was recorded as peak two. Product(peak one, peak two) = 20294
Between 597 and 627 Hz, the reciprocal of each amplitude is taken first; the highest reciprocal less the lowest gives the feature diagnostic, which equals 0.0133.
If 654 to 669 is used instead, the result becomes 0.0008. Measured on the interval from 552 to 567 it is 0.0004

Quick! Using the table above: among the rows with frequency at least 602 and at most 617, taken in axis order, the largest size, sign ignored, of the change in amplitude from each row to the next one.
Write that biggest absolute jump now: 32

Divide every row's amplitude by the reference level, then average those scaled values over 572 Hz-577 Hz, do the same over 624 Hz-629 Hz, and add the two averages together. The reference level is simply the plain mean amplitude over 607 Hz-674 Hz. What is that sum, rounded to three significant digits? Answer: 2.19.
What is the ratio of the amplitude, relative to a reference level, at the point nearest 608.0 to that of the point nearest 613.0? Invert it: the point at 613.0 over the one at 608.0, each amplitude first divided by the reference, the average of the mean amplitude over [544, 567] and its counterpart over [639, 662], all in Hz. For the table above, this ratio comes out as 0.46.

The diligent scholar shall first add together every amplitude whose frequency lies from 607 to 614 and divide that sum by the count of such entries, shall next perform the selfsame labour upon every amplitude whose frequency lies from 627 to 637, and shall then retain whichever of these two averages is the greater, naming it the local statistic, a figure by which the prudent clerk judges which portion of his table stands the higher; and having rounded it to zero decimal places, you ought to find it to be 110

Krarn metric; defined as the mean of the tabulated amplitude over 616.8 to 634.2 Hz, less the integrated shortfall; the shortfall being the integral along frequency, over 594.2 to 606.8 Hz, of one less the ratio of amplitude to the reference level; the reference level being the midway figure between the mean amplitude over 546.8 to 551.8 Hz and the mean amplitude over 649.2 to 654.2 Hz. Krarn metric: 101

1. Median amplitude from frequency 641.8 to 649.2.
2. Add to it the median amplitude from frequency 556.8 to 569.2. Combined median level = 280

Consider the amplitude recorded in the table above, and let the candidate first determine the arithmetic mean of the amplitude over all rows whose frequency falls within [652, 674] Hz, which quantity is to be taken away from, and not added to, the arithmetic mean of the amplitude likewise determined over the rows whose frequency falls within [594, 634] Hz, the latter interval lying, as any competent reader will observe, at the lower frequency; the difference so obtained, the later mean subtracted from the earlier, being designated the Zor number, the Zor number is -18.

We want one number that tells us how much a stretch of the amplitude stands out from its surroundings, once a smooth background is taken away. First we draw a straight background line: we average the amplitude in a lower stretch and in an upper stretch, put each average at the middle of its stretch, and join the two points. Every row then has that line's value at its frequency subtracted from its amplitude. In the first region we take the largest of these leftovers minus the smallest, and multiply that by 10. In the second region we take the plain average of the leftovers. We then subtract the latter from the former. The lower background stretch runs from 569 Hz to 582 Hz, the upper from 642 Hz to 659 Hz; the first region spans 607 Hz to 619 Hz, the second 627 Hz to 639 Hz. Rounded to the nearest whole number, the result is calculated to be 590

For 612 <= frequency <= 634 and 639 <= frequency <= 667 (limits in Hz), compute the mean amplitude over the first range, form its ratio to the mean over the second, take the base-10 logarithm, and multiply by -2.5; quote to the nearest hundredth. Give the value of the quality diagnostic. 0.41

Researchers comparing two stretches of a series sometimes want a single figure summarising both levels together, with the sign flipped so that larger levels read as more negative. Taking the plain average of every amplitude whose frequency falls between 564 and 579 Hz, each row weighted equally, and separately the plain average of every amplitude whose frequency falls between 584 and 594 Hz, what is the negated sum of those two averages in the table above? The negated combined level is -277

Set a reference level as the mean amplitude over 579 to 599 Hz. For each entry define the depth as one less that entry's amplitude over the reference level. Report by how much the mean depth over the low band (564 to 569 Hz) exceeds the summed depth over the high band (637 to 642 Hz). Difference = -0.20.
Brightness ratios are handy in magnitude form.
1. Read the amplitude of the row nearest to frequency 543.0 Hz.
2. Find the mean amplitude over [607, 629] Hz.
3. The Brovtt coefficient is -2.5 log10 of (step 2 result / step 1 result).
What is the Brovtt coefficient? 0.5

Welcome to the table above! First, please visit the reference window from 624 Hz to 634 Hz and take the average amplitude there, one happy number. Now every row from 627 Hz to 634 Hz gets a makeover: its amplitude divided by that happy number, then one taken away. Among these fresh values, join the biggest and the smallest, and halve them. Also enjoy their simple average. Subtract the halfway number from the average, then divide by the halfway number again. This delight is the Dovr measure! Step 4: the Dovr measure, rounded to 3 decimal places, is 0.000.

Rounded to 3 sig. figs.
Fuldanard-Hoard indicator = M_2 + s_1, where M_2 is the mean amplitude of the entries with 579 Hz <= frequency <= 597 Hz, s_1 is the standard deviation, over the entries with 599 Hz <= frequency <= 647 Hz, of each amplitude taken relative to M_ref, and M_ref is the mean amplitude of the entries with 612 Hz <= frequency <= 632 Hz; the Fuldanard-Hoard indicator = 163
